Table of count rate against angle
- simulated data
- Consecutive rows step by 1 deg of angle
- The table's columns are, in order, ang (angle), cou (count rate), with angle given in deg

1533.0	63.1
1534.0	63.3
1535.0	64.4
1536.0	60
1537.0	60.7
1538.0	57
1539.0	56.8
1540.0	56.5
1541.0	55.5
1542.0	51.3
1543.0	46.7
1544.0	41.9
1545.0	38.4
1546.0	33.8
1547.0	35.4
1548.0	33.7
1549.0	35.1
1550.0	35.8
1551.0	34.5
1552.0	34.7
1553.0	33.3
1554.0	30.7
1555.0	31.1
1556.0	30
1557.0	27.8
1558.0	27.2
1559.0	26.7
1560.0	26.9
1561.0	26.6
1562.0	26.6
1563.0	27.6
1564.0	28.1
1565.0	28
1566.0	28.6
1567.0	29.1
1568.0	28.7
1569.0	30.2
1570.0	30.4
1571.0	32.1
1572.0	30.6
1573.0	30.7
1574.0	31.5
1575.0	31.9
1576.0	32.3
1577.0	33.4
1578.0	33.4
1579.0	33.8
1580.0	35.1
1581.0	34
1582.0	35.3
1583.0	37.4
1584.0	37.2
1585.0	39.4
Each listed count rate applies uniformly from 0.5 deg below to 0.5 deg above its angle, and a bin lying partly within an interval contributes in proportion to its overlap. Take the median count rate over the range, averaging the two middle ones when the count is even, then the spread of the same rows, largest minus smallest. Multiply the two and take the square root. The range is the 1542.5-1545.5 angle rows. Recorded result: 19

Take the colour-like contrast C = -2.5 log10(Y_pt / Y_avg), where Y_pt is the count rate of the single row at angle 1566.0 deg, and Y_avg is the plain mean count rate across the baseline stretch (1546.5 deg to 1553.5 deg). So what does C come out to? 0.21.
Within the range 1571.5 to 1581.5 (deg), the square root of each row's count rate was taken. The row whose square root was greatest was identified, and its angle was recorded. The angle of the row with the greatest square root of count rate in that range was 1580.0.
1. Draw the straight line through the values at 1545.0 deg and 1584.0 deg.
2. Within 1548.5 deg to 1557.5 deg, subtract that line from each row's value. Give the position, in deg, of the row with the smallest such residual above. 1557.0 deg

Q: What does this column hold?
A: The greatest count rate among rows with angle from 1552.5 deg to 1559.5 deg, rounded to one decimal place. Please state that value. 33.3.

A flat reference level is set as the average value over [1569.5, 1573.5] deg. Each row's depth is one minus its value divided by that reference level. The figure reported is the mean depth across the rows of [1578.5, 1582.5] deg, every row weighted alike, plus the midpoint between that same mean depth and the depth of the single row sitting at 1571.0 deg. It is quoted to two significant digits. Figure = -0.19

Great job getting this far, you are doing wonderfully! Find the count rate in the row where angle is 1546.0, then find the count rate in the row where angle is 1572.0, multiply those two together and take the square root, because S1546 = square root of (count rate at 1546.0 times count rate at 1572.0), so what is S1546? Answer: 32.2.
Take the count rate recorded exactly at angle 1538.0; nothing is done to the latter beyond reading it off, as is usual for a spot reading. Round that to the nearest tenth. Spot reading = 57.0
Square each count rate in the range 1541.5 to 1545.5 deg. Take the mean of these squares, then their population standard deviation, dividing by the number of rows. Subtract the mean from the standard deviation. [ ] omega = -1573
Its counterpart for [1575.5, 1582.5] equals -1085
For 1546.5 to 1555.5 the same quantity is -1032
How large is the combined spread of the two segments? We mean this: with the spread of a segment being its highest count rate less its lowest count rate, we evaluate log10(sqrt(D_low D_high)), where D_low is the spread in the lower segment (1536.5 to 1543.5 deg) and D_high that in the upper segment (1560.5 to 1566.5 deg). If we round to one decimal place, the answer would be 0.7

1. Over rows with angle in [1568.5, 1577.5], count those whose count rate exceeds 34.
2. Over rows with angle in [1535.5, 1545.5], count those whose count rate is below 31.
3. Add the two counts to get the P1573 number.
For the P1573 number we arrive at 0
